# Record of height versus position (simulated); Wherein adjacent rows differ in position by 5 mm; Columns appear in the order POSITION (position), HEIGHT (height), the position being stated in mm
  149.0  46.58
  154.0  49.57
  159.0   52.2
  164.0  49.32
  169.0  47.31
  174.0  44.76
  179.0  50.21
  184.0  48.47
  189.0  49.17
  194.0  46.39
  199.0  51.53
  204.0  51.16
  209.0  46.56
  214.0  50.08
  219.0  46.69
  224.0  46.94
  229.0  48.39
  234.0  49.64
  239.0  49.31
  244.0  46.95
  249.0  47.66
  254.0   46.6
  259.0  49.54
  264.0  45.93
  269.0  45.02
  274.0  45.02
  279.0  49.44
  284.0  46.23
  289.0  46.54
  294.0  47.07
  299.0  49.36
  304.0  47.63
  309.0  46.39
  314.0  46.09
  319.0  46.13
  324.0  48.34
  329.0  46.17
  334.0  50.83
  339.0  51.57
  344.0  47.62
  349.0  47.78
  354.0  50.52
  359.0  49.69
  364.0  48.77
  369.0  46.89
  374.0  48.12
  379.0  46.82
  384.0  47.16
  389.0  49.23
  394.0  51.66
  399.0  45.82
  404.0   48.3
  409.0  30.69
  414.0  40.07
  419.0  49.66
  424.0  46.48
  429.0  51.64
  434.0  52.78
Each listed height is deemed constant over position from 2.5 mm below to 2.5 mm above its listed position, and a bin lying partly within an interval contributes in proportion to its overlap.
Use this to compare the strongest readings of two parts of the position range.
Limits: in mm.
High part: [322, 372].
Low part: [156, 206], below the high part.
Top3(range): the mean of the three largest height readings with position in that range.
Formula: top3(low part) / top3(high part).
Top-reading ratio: 1.01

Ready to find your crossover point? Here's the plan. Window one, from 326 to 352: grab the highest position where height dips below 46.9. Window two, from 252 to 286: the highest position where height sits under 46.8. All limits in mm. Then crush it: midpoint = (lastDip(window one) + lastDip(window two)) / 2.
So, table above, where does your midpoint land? 306.5 mm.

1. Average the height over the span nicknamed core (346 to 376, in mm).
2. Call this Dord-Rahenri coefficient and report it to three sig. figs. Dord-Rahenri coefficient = 48.6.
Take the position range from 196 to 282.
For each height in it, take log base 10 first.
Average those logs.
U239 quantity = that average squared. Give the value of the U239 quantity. 2.83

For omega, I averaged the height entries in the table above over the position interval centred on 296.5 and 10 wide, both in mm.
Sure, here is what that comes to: 48.2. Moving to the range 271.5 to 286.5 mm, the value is 46.9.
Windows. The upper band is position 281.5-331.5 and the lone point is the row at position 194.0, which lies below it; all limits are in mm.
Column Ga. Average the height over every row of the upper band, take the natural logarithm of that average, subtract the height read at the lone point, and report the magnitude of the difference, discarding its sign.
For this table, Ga 42.5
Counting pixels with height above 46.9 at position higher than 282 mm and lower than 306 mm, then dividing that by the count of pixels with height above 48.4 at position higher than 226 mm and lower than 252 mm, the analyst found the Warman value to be 1.5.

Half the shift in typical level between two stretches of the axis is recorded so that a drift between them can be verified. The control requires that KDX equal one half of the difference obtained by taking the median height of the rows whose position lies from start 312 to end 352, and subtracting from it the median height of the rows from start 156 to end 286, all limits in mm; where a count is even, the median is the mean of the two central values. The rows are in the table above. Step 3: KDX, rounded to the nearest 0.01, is -0.16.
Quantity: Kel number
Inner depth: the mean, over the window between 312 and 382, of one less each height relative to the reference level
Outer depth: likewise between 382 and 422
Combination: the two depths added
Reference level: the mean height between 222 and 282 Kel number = 0.032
